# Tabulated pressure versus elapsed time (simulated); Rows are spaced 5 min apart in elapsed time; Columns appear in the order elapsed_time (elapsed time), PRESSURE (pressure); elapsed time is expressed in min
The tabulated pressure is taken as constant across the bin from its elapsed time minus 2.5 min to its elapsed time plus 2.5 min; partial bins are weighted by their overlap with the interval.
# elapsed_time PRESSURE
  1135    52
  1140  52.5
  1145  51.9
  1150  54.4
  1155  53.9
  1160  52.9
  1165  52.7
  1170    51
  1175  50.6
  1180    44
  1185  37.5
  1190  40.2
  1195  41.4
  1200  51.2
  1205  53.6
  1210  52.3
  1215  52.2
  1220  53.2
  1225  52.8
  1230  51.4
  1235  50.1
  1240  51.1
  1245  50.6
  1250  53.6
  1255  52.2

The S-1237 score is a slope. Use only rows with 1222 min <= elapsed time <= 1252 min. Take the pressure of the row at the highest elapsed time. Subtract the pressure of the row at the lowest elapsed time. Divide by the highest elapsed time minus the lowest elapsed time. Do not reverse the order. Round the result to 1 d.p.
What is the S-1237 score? 0.0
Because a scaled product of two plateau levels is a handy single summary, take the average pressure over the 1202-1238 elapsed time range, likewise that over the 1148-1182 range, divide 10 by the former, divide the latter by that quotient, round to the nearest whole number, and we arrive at 268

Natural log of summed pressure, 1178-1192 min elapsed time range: 4.80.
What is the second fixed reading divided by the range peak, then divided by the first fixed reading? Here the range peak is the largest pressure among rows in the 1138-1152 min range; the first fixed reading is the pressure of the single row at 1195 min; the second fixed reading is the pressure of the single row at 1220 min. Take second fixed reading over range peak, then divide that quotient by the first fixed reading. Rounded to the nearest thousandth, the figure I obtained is 0.024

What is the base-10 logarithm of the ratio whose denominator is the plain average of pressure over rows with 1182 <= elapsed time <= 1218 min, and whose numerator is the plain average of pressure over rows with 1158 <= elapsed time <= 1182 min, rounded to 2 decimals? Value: 0.03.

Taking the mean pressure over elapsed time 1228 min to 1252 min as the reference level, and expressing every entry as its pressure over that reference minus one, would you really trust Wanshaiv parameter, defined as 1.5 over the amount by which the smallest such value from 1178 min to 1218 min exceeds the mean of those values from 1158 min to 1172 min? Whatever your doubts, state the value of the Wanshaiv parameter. -5.2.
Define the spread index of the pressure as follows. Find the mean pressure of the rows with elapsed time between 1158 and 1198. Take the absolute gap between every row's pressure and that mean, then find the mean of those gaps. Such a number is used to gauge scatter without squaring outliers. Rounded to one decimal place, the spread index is 5.5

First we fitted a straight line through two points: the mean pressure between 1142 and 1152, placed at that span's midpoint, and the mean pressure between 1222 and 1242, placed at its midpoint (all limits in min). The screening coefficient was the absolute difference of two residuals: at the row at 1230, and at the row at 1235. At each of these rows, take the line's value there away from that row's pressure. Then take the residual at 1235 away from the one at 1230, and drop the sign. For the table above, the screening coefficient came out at 1.2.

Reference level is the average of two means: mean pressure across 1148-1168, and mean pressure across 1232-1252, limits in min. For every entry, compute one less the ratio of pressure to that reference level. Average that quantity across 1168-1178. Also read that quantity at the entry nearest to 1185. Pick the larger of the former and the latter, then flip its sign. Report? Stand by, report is -0.28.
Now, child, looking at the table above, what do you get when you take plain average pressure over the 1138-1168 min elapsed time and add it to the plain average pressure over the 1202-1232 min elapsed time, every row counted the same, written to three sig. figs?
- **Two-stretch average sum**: 106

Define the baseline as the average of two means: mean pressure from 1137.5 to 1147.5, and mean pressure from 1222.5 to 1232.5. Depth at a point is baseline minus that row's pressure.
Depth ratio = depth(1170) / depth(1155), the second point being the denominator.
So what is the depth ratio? -0.66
